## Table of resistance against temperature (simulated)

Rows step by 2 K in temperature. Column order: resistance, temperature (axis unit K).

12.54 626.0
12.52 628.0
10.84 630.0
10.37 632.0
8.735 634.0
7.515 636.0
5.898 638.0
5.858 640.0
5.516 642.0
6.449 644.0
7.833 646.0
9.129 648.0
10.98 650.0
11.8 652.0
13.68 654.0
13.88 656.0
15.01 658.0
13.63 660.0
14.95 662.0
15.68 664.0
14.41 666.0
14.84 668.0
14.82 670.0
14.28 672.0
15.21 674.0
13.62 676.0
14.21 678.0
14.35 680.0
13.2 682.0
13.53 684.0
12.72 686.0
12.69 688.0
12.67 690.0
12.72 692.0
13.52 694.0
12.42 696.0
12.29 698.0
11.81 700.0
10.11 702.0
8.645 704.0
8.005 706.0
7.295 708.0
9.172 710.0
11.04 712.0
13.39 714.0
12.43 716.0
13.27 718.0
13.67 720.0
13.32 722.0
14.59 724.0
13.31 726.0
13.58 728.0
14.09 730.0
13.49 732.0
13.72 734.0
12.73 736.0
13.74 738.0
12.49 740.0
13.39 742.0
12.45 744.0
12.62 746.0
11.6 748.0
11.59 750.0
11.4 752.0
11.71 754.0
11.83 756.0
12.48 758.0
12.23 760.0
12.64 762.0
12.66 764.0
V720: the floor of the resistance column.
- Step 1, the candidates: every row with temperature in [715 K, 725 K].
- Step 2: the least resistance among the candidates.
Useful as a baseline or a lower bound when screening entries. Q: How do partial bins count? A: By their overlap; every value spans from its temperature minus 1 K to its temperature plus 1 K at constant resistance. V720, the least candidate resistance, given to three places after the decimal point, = 12.430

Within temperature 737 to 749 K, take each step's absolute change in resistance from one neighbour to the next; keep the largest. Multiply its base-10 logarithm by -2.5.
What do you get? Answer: -0.2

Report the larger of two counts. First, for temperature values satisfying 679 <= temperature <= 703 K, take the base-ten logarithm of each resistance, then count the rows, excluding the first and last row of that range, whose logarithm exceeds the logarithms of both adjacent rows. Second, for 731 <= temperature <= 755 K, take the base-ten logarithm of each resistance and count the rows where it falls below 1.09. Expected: 4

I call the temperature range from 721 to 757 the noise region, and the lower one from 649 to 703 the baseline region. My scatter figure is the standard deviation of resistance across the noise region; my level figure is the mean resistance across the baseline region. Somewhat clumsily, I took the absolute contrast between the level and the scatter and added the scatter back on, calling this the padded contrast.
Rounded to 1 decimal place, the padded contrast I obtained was 13.4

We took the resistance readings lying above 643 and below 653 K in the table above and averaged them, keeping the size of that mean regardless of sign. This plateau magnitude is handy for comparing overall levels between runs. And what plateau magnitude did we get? 9.2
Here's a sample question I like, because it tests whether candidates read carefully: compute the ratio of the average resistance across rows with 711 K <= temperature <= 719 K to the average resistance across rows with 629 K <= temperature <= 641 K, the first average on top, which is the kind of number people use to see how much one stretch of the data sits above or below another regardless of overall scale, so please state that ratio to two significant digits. 1.5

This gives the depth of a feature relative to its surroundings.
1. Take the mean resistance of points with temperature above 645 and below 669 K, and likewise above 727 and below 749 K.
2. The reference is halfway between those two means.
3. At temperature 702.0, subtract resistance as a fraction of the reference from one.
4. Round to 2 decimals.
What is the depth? 0.22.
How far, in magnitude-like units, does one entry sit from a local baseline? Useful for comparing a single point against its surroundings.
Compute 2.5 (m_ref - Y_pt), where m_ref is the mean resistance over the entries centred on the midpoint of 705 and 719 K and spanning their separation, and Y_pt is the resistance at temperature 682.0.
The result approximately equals -6.4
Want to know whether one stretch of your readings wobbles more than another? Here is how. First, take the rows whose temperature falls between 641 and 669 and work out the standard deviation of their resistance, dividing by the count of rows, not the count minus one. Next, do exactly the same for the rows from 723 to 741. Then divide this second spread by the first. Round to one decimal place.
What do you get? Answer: 0.2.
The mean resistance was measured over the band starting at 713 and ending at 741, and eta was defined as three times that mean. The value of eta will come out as 40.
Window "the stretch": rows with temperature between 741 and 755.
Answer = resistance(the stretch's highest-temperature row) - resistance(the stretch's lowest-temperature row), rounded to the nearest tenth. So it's -1.7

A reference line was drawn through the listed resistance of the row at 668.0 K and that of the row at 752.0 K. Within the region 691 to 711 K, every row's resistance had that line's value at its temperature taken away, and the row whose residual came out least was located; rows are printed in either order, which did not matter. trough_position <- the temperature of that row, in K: 708.0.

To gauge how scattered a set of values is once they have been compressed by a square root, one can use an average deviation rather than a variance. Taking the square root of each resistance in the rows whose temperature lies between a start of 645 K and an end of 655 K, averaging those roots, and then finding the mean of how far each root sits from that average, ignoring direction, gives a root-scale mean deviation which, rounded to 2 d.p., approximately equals 0.27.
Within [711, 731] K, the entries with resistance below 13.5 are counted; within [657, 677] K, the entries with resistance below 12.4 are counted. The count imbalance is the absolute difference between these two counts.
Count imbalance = 6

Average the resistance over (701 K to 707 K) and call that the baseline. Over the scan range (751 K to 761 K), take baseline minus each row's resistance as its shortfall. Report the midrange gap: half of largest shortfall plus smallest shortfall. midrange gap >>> -3.02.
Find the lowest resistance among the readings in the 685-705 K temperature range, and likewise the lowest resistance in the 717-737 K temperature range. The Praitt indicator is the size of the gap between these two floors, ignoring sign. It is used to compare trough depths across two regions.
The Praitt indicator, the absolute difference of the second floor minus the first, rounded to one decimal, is 4.1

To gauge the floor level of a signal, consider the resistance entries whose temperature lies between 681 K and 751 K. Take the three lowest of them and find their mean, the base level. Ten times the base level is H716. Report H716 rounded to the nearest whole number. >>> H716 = 80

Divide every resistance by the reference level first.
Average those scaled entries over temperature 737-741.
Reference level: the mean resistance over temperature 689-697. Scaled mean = 1.02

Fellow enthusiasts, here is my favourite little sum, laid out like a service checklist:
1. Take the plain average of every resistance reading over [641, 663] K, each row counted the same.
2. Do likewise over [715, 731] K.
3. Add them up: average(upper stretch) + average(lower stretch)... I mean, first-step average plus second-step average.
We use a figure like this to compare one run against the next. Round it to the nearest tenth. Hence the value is 24.7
